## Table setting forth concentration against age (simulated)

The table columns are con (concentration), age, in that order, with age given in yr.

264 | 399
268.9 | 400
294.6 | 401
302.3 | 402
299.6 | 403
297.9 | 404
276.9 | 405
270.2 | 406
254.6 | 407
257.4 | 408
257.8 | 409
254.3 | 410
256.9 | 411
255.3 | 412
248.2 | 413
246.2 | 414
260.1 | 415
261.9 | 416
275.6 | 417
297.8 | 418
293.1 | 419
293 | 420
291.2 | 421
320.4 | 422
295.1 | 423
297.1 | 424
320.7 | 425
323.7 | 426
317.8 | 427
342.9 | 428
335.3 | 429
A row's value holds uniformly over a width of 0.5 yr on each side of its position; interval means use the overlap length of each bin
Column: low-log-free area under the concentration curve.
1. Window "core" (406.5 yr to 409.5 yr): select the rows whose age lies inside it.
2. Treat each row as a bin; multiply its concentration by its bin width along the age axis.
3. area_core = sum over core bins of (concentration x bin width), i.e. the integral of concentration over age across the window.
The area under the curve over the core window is 770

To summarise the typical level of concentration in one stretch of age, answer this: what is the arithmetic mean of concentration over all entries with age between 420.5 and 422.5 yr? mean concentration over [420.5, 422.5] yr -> 306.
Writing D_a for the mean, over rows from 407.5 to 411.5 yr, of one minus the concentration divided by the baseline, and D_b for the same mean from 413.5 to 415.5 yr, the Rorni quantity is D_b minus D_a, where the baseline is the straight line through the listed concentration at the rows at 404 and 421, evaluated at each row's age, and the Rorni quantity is 0.006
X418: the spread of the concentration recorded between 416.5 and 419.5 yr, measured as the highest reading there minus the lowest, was 22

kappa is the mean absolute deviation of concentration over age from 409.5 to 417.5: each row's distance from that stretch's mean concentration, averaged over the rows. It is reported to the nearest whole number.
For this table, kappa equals 6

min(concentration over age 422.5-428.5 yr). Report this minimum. 295.1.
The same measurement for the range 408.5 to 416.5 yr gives 246.2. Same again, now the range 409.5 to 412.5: 254.3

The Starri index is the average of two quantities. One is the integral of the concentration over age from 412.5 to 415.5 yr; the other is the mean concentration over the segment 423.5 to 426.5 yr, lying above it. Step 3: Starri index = 534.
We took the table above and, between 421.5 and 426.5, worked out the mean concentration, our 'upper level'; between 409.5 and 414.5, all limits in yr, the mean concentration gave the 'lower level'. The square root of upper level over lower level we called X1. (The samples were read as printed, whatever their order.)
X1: 1.11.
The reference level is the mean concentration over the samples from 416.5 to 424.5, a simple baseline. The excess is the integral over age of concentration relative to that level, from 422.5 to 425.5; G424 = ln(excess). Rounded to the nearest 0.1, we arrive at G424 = 3.3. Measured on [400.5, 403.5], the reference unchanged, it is 2.3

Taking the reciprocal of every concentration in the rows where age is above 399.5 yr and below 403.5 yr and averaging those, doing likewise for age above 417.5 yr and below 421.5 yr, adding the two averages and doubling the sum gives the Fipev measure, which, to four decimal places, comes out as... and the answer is 0.0137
